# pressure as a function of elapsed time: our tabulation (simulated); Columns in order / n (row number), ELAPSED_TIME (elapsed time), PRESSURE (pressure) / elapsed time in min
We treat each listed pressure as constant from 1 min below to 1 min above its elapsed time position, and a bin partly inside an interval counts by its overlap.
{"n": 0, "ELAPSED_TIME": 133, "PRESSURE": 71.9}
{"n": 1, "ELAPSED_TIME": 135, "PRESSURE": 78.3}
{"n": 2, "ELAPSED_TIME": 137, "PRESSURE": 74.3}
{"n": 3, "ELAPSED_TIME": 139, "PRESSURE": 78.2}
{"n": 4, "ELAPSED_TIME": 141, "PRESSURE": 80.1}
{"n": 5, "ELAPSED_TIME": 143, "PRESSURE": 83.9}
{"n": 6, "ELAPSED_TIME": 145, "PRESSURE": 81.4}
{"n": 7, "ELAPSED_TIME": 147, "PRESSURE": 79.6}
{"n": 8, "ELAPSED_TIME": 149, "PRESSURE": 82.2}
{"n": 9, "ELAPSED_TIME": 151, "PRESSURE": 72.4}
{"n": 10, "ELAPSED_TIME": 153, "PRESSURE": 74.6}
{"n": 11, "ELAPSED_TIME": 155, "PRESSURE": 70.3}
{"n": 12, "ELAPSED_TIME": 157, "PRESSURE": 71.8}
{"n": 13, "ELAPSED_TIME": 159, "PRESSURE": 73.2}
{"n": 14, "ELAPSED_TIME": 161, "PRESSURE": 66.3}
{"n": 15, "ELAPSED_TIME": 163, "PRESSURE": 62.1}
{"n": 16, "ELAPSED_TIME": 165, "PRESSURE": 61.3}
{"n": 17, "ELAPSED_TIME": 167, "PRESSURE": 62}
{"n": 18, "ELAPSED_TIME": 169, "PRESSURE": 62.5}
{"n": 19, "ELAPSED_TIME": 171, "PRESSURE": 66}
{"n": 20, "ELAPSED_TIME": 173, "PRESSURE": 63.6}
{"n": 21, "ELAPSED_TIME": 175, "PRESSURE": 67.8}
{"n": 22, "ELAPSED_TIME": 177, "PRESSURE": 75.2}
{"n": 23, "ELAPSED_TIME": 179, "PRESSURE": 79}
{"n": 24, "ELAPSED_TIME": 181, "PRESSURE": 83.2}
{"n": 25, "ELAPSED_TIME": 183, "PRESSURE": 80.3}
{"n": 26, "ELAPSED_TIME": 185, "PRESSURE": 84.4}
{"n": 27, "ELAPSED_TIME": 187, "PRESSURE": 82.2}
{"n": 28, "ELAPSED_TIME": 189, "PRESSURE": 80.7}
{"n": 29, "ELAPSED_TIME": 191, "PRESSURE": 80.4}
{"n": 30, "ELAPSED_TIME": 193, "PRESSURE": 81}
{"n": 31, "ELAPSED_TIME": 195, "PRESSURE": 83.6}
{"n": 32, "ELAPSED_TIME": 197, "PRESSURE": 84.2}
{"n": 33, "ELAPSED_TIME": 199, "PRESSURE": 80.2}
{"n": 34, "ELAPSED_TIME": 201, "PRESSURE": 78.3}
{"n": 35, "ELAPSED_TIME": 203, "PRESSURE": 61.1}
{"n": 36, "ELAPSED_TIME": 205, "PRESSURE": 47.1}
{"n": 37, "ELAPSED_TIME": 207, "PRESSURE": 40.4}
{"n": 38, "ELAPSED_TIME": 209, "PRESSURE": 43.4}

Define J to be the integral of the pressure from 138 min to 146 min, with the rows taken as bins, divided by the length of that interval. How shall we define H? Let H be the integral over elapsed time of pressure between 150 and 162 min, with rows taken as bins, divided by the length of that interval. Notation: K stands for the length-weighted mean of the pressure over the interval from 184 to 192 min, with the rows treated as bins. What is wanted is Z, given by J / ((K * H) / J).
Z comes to 1.1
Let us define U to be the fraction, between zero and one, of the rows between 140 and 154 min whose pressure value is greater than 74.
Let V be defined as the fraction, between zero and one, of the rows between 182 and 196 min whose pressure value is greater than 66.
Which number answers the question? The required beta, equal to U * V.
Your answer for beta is 0.9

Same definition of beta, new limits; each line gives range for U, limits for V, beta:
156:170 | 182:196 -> 0.0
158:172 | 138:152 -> 0.0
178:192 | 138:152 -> 1.0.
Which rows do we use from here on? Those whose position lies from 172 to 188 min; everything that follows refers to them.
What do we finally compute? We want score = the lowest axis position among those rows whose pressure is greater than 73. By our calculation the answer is 177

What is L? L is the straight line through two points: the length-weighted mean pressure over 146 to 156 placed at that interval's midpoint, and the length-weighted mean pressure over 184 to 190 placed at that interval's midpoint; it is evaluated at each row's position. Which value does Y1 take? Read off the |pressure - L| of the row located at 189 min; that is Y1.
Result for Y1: 2.1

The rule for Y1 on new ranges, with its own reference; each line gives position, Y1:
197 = 0.1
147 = 4.5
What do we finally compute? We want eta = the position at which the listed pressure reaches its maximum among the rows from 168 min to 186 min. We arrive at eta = 185 min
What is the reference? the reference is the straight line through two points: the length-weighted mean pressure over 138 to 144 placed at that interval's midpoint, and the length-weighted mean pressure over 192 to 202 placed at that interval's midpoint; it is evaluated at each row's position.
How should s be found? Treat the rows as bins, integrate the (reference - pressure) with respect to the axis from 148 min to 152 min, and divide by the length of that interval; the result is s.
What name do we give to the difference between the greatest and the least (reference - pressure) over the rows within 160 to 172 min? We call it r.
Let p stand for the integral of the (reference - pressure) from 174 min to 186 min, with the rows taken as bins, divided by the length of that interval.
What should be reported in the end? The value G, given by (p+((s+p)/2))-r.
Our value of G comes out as 1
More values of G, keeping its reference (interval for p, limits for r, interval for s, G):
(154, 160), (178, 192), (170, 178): 15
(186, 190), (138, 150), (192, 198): -7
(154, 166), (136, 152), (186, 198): 8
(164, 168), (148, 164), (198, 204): 13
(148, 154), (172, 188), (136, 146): -13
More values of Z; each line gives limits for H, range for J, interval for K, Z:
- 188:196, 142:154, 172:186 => 1.0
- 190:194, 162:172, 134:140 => 0.6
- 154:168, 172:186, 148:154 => 1.1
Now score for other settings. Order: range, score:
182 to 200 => 183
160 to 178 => 177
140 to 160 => 141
